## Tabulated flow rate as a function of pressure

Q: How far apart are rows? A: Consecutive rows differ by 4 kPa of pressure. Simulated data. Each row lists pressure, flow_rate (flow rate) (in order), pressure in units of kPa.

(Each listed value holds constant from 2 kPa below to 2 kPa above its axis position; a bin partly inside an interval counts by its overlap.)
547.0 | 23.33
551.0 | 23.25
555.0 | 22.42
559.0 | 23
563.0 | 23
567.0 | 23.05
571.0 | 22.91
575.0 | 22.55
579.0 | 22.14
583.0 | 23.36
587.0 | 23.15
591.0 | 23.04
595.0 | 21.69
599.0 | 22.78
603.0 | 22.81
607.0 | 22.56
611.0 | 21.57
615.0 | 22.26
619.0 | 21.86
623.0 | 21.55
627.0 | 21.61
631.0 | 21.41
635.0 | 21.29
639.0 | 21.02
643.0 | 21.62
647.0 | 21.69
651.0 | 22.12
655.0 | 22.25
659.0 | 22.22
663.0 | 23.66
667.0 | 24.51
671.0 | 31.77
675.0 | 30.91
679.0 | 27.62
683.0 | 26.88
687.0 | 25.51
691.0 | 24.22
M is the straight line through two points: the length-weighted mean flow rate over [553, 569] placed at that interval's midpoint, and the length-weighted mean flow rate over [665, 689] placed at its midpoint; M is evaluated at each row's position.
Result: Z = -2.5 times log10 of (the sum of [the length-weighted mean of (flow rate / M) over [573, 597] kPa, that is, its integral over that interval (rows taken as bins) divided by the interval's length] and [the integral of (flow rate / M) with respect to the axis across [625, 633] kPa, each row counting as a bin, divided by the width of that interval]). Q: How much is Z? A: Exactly -0.63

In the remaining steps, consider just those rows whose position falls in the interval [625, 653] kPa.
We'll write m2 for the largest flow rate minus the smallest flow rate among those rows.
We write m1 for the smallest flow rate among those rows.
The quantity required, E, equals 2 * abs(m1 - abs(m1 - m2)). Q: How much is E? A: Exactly 2.2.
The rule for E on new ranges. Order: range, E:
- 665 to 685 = 14.5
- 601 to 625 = 2.5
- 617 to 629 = 0.6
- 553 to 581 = 1.8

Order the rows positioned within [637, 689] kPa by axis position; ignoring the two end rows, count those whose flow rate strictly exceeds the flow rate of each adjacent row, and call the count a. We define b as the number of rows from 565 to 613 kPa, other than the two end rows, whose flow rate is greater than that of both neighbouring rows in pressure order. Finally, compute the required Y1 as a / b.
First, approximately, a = 2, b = 2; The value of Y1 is 1.00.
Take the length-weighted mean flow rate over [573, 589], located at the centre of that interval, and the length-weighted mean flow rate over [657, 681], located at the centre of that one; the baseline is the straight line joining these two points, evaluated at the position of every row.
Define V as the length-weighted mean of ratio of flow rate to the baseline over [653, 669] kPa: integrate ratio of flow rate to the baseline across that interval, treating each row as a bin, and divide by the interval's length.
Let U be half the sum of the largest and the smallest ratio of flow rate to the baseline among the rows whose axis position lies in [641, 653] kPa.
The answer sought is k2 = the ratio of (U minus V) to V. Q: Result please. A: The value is 0.0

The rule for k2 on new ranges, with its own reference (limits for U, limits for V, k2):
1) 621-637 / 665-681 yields -0.2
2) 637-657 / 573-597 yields -0.1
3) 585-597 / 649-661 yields 0.1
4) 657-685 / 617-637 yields 0.2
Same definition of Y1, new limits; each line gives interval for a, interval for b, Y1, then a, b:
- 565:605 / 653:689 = 1.00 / 1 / 1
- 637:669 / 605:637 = 0.50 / 1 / 2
